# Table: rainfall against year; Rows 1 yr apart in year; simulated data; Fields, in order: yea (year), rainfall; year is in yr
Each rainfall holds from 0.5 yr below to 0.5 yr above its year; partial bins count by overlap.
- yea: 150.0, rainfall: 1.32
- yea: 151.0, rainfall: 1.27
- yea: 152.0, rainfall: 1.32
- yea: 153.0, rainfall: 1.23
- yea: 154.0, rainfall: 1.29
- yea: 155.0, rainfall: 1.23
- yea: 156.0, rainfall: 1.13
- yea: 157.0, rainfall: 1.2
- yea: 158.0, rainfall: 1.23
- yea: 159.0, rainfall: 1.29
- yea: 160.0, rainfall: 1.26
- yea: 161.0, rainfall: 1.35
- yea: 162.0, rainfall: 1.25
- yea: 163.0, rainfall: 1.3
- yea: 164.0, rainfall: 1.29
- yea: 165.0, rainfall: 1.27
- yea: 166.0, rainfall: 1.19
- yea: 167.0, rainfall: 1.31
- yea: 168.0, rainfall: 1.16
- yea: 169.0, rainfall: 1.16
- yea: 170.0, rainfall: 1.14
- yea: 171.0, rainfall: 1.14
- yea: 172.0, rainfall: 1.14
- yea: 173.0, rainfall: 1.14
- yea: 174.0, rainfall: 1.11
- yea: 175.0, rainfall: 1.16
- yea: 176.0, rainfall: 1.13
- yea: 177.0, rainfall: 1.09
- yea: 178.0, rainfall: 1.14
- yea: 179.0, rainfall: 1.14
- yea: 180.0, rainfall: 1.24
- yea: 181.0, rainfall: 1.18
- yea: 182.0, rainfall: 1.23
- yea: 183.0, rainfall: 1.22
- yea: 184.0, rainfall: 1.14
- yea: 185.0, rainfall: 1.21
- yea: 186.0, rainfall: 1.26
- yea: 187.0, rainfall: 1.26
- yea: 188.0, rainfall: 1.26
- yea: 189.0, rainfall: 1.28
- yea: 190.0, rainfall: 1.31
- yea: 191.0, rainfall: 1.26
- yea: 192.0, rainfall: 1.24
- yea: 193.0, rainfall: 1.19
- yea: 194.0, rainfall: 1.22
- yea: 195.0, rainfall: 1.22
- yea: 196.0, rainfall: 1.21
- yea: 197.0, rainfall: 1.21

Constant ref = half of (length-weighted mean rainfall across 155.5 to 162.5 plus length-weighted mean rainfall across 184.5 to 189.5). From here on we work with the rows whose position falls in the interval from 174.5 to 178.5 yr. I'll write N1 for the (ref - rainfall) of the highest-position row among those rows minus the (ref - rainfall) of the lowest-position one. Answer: 0.02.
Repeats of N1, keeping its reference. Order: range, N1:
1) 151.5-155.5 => 0.09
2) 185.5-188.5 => 0.00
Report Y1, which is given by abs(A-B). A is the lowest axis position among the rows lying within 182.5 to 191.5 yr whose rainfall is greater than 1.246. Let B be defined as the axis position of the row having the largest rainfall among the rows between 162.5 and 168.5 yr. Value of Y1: 19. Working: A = 186.0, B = 167.0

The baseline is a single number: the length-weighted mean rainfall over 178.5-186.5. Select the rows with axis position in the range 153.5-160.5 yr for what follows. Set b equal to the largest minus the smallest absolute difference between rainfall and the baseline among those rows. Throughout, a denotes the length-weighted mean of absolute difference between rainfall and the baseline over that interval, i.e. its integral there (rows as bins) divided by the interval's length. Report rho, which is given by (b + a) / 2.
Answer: 0.068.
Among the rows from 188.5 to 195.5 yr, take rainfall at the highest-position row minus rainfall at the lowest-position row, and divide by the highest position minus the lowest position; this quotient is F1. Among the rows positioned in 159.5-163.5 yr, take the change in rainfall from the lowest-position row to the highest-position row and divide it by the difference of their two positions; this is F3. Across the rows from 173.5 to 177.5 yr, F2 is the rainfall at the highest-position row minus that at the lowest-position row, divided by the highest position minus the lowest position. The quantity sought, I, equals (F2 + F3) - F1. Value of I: 0.02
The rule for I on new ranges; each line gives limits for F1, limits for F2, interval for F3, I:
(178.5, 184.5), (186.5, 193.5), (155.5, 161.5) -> 0.03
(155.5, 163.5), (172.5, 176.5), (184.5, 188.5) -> -0.01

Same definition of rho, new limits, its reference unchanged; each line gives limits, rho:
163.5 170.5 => 0.078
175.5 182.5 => 0.073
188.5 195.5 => 0.071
